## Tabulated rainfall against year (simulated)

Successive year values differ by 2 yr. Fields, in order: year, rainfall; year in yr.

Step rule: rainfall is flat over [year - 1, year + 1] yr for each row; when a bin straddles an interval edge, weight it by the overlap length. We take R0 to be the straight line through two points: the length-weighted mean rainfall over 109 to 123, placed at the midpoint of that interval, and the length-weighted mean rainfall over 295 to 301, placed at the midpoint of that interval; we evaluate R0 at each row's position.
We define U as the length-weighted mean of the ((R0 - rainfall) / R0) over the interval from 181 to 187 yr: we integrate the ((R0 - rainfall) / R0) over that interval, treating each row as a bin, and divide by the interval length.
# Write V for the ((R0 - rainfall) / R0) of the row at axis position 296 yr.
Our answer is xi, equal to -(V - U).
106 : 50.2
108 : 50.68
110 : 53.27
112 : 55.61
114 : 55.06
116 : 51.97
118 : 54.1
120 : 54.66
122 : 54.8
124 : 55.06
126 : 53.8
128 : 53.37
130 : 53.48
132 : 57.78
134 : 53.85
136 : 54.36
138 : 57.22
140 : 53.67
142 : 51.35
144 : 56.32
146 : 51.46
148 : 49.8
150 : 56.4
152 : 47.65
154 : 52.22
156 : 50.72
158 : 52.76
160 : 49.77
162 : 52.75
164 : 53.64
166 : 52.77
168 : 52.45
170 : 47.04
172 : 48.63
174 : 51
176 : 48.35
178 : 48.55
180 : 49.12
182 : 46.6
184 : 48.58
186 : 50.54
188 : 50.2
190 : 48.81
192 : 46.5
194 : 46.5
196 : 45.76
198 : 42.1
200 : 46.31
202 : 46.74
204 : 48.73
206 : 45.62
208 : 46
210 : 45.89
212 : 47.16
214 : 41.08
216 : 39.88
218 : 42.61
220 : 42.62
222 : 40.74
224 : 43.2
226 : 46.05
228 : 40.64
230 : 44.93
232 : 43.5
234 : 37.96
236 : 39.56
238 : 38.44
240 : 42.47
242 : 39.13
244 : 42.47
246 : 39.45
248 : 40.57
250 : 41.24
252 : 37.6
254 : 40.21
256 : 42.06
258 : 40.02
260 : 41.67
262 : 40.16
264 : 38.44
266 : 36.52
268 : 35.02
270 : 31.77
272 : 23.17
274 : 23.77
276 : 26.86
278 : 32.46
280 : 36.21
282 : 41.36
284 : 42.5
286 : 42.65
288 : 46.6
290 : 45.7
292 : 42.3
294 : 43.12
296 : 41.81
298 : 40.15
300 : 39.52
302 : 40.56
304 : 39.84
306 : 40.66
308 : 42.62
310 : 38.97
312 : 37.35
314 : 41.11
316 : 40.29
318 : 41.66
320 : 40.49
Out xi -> 0.04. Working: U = 0.01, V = -0.03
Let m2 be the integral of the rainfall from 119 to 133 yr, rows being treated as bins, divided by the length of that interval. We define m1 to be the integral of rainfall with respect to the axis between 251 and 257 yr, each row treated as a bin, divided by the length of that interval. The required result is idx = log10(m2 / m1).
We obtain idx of 0.14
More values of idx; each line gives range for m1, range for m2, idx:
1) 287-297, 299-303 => -0.04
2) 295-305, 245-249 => 0.00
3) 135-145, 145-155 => -0.03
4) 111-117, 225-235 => -0.10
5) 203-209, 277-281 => -0.13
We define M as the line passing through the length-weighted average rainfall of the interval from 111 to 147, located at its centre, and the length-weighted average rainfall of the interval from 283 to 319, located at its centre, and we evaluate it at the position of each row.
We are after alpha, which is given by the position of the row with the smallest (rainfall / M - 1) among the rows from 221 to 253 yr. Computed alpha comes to 234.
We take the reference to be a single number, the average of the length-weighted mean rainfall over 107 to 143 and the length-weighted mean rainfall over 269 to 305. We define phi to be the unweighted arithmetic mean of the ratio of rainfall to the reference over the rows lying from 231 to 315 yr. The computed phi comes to 0.85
